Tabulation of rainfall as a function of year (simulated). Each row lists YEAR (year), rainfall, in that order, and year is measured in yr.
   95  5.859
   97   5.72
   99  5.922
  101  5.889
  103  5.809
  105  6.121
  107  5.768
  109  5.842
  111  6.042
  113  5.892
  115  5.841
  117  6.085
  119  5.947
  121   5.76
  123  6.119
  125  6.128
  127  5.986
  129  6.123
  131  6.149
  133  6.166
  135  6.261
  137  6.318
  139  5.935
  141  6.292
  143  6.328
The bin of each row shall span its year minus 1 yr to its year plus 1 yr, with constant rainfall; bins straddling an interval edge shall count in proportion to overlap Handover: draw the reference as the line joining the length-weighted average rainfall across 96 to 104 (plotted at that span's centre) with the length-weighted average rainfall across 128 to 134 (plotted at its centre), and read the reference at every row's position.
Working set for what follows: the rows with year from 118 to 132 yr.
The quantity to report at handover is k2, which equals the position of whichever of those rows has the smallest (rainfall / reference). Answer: 121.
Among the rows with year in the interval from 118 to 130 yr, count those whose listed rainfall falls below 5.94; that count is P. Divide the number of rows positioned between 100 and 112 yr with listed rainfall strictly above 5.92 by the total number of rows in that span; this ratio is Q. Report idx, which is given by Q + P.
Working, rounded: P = 1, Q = 0.3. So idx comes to 1.3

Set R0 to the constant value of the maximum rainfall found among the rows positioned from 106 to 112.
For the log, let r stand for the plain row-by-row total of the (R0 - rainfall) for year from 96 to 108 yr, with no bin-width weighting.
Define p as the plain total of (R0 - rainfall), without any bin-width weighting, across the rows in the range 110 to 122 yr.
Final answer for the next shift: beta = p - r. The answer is -0.3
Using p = 0.7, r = 1.0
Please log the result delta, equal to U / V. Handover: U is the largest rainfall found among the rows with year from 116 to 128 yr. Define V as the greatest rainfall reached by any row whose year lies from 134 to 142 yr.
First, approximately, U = 6.128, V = 6.318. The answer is 0.97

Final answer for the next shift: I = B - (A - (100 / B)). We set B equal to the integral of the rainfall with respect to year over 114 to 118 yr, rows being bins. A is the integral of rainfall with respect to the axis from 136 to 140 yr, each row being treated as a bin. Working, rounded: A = 24.5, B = 23.9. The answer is 3.54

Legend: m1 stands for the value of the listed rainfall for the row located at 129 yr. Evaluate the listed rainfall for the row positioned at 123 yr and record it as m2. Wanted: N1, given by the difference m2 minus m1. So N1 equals 0.00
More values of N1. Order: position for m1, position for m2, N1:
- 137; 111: -0.28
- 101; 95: -0.03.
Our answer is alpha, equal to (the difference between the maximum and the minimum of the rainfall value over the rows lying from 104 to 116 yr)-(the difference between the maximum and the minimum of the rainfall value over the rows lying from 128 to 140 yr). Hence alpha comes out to -0.03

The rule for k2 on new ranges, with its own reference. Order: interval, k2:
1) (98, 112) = 107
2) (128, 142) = 139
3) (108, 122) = 121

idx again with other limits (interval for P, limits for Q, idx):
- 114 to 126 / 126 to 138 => 3.0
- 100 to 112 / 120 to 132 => 4.8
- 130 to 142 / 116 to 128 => 1.8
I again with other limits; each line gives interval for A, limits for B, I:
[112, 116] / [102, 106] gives 4.59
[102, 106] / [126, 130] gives 4.49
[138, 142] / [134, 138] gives 4.68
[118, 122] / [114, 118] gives 4.63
